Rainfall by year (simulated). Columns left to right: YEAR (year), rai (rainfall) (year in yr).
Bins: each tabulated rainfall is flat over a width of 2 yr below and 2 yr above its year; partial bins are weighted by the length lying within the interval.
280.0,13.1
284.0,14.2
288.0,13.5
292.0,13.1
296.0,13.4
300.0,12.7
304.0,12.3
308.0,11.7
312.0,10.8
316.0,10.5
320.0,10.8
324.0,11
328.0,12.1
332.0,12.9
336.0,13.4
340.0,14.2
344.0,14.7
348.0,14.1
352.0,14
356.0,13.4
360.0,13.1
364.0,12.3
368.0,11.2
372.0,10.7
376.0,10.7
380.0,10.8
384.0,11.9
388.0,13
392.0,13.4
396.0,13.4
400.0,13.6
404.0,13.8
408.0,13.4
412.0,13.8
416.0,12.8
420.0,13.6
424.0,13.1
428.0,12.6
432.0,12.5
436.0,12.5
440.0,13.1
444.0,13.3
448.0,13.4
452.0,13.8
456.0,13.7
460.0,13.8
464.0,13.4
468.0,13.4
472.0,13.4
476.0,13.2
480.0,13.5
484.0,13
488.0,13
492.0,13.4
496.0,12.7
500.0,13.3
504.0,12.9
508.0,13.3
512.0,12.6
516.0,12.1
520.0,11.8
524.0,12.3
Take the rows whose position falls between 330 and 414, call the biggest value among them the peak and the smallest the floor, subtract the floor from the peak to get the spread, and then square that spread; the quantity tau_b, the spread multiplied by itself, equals 16.00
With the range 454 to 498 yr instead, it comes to 1.21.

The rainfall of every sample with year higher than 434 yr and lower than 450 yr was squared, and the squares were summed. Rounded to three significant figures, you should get 684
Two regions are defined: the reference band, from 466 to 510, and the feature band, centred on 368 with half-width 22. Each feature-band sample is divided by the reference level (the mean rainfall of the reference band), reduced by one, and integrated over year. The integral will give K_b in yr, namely -3.0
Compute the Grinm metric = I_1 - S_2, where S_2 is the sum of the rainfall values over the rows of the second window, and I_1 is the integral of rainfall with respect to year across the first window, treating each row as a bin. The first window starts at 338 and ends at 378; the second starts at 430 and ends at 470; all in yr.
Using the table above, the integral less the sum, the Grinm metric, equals 381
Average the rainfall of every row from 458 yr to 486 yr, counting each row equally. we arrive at 13.39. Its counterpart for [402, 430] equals 13.30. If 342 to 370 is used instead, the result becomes 13.26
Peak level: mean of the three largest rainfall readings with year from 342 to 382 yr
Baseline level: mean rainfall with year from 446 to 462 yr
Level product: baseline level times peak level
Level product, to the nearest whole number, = 195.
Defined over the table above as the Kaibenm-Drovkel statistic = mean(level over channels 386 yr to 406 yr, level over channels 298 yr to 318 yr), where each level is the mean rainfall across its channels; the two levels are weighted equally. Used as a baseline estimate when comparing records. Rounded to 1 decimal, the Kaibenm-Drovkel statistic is 12.5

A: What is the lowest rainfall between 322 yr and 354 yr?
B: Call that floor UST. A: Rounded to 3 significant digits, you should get 11.0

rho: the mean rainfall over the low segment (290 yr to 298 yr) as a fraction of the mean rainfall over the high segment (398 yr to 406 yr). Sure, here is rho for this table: 0.97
